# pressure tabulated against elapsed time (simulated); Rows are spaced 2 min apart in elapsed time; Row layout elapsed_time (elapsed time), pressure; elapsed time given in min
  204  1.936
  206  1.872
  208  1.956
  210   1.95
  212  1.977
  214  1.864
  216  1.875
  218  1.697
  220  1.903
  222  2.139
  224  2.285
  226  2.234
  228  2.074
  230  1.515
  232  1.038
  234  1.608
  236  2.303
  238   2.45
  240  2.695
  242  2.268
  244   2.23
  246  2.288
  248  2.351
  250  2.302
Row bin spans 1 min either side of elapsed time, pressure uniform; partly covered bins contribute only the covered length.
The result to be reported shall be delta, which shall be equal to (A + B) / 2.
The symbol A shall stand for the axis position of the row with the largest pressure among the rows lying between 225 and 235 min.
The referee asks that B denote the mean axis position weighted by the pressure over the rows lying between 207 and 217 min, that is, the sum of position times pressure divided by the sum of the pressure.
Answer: 219.0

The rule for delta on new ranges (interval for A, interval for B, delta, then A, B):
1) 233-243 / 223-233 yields 233.6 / 240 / 227.3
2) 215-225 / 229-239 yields 229.4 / 224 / 234.7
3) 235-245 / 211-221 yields 228.0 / 240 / 215.9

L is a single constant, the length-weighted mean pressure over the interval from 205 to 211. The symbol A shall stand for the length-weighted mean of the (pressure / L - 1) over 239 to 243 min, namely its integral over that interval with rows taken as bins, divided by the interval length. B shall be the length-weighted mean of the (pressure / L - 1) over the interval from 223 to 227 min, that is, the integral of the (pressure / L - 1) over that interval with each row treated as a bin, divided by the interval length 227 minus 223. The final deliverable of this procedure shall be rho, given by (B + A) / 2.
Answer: 0.231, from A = 0.29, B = 0.17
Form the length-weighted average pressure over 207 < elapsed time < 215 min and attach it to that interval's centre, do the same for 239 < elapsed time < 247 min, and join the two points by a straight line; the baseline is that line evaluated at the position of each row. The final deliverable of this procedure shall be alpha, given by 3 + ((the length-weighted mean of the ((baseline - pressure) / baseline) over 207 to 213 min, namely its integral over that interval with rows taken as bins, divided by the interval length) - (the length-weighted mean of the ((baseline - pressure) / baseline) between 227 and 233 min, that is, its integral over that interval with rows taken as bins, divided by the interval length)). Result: 2.69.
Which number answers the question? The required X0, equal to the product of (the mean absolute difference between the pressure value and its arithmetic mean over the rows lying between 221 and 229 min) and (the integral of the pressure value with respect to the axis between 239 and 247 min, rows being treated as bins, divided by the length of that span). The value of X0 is 0.2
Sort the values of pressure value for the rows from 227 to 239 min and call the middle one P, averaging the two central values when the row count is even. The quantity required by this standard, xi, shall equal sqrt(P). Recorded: 1.36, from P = 1.84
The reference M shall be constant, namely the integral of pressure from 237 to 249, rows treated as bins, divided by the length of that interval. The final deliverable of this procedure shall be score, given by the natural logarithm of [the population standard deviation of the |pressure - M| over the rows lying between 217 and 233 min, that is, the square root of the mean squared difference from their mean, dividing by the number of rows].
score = -0.9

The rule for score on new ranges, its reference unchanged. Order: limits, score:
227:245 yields -0.9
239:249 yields -2.3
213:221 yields -2.5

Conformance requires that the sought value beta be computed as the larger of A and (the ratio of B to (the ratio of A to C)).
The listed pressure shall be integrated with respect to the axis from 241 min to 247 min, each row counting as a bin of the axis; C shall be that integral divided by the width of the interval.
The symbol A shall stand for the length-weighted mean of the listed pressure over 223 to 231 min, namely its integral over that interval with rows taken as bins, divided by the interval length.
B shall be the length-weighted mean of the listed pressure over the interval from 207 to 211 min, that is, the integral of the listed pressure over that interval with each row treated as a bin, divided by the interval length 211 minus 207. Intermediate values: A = 2.03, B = 1.95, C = 2.26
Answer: 2.18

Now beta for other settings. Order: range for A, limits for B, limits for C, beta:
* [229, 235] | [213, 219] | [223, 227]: 2.95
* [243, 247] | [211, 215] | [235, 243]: 2.26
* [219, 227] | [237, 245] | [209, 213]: 2.21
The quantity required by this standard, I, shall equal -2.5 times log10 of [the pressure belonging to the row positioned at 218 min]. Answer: -0.57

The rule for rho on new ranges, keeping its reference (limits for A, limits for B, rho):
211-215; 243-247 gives 0.085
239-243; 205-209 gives 0.141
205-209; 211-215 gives -0.005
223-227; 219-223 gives 0.111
